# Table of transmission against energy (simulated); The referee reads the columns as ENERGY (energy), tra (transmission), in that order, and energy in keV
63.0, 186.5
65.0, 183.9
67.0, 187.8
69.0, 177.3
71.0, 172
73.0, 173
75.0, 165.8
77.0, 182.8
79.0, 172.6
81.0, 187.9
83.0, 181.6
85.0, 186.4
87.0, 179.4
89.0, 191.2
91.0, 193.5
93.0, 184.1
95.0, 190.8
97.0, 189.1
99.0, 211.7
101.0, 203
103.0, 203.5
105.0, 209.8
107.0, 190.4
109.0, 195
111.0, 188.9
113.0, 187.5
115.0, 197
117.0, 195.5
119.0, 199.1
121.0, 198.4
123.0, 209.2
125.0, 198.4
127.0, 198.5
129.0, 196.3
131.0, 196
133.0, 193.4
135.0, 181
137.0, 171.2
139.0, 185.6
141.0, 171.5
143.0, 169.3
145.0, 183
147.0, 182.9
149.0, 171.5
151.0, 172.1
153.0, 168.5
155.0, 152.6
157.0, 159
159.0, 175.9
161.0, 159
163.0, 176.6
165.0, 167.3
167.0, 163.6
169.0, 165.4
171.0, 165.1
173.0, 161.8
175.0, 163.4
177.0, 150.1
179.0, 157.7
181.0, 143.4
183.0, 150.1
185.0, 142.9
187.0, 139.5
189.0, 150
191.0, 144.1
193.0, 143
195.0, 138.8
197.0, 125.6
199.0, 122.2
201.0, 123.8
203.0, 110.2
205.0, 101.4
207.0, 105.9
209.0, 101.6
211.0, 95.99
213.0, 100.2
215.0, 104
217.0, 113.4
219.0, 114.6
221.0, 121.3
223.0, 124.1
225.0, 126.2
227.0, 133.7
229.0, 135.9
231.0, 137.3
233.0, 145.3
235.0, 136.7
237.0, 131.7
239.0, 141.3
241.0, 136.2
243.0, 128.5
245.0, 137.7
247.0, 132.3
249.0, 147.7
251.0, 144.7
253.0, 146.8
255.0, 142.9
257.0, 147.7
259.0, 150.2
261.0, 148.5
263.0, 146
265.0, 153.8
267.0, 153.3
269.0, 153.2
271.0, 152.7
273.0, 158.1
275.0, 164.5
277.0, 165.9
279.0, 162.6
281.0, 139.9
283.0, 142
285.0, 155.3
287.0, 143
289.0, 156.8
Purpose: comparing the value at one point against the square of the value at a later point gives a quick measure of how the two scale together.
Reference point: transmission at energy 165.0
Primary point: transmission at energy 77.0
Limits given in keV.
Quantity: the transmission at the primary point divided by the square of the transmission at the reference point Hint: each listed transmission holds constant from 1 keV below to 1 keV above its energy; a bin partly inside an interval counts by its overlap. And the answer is 0.0065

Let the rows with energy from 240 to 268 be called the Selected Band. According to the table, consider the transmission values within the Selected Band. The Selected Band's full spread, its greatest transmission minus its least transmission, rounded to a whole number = 25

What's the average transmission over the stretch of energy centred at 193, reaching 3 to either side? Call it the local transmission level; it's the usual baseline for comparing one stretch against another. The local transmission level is 142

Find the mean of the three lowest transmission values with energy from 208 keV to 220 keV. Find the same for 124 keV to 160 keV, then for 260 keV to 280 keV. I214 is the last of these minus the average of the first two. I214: 19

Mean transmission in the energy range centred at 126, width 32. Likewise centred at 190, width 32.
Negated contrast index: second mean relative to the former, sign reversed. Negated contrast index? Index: -0.72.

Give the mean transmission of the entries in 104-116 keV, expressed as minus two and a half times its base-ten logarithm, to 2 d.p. -5.72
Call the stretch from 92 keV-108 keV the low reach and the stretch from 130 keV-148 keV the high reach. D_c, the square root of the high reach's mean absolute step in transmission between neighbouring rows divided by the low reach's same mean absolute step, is 0.96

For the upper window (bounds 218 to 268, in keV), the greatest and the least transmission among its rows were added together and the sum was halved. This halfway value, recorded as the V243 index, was 134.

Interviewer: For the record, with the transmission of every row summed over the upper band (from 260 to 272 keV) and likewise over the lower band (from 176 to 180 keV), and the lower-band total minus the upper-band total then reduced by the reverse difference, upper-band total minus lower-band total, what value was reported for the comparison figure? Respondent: -1199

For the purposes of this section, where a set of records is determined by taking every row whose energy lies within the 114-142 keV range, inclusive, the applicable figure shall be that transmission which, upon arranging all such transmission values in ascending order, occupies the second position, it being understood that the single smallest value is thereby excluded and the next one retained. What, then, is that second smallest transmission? 171.5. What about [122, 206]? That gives 110.2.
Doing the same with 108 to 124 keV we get 188.9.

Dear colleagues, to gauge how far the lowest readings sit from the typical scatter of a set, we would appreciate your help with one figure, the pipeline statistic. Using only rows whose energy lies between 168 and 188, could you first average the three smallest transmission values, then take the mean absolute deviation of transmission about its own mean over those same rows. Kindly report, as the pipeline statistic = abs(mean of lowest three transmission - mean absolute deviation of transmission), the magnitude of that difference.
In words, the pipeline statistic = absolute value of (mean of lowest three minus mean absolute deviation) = 133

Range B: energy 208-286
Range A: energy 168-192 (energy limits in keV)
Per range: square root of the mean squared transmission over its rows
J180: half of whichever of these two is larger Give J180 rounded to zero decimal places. 77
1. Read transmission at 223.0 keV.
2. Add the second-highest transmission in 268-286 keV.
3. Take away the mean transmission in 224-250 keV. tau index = 152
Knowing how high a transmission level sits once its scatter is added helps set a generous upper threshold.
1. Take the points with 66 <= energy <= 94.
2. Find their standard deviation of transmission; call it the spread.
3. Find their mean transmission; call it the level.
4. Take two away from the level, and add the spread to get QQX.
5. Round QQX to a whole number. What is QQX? 187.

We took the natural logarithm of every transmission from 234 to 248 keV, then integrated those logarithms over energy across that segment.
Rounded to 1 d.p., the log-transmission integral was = 68.7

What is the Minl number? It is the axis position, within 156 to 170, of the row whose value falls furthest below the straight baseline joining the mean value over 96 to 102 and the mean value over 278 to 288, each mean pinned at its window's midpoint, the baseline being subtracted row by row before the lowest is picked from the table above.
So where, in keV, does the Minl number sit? 157.0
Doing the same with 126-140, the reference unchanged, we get 137.0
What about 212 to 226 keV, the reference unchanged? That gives 213.0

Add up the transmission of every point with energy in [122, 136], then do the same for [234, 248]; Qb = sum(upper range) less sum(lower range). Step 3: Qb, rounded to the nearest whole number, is -428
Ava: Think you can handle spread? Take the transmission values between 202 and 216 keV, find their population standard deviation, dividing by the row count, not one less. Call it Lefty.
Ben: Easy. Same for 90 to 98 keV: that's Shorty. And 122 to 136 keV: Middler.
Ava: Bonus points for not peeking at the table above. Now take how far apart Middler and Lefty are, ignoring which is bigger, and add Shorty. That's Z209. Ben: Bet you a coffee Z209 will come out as 7.0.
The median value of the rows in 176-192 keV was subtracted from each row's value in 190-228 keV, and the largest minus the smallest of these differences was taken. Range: 48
